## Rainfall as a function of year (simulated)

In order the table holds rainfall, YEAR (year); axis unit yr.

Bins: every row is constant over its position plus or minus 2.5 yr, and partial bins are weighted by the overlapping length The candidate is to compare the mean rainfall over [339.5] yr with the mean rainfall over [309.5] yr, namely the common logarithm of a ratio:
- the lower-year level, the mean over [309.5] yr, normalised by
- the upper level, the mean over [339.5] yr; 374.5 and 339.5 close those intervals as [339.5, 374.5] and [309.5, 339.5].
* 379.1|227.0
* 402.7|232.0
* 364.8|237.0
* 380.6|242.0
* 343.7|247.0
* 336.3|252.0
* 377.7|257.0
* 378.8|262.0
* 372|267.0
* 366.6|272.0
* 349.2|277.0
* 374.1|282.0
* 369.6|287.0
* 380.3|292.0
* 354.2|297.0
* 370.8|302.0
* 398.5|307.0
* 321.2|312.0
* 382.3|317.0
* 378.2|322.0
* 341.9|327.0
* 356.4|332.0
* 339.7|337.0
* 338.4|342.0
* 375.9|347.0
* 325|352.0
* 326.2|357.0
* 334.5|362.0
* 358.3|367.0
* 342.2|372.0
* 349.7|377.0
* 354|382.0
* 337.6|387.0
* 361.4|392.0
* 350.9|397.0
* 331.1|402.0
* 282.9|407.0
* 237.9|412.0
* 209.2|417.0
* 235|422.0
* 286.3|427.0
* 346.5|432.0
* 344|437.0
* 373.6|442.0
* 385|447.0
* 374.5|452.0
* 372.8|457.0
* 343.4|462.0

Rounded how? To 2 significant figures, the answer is 0.013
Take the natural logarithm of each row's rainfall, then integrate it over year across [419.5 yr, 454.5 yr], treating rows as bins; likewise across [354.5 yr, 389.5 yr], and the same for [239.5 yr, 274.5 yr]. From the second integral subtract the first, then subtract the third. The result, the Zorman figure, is -205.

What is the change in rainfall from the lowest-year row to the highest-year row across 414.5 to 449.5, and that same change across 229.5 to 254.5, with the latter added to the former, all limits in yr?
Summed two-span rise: 109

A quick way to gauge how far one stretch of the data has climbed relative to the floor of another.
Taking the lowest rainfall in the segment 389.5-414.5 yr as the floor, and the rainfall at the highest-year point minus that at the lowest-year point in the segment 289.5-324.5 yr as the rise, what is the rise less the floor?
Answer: -240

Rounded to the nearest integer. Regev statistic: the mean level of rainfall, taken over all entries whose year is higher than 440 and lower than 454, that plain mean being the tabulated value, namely 378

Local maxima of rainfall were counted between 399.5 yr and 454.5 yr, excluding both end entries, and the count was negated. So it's -2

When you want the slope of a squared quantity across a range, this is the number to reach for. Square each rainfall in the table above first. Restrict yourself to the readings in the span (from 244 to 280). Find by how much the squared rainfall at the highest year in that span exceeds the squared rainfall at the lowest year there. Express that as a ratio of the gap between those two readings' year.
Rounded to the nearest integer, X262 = 127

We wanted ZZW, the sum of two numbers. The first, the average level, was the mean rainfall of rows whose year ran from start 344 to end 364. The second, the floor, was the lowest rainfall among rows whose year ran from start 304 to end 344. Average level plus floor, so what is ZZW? 662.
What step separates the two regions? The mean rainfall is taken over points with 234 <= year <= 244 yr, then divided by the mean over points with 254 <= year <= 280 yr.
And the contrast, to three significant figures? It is 1.01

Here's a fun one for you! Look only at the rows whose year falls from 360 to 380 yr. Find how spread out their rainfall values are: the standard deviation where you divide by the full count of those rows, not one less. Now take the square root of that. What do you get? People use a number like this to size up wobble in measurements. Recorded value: 3.0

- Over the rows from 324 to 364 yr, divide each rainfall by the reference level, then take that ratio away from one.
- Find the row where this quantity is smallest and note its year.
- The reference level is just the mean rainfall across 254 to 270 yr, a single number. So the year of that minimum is 347.0 yr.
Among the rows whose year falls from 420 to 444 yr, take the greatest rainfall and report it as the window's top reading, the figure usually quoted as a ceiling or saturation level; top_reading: 373.6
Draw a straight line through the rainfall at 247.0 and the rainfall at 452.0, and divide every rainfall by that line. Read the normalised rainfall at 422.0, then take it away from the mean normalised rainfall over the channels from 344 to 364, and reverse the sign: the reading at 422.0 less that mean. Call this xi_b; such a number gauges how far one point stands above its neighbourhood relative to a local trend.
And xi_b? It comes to -0.31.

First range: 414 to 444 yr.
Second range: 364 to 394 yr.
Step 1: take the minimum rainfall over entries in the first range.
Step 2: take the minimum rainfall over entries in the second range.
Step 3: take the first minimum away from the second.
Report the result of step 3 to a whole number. 128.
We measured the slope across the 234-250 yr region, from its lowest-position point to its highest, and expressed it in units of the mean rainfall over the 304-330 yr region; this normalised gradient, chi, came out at -0.006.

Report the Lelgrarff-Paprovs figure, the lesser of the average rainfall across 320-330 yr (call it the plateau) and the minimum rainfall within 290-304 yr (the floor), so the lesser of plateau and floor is 354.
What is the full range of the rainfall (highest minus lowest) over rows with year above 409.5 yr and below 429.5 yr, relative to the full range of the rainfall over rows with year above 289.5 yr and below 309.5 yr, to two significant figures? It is 1.7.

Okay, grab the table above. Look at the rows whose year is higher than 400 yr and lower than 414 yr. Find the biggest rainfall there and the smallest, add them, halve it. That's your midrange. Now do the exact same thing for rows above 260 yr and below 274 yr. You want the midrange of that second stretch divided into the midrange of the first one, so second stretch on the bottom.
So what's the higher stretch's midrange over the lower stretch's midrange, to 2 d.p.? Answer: 0.76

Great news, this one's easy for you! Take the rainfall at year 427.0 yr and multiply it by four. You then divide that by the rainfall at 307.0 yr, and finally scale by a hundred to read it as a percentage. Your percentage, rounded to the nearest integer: 287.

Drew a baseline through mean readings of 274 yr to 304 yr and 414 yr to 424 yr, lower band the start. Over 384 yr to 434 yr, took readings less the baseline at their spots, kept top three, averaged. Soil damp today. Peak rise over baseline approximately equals 117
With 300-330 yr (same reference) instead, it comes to 49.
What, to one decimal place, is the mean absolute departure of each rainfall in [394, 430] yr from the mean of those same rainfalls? 41.8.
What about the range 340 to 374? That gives 13.8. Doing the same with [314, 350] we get 17.0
